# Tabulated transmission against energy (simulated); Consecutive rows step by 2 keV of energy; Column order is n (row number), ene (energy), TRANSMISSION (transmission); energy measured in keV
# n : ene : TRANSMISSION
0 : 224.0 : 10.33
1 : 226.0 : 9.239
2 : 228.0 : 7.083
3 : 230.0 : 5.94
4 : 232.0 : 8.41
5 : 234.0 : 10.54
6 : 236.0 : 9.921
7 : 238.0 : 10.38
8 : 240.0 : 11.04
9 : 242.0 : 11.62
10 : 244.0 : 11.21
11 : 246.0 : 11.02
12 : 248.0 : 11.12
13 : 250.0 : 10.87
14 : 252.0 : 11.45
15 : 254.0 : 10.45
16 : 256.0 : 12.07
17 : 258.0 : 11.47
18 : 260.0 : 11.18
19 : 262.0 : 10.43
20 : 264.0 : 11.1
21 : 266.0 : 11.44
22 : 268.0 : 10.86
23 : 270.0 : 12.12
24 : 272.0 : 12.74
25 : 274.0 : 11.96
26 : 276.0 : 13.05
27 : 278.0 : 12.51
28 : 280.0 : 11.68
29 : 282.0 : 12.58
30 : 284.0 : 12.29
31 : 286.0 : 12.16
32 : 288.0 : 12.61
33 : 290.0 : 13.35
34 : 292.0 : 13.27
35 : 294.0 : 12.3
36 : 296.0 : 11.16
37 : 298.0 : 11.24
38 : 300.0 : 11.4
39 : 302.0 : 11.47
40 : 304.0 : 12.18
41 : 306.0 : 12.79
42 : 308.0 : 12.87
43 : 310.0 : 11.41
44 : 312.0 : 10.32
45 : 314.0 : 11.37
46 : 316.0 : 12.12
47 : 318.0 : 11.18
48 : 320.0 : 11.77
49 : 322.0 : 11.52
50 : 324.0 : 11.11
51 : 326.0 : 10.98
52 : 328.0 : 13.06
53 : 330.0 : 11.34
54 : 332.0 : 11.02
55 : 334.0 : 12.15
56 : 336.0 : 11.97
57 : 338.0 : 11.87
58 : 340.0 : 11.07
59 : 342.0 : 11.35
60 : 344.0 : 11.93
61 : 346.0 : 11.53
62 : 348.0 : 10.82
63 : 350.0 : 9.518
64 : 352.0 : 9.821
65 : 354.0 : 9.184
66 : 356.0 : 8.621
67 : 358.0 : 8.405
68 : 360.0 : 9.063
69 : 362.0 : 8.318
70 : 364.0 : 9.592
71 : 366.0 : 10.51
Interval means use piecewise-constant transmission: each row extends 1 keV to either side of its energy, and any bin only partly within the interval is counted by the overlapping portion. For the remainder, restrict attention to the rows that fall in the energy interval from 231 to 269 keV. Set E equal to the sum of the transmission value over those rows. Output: 207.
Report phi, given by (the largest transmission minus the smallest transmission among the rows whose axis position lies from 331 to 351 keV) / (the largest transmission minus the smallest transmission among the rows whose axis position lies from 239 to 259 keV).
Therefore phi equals 1.6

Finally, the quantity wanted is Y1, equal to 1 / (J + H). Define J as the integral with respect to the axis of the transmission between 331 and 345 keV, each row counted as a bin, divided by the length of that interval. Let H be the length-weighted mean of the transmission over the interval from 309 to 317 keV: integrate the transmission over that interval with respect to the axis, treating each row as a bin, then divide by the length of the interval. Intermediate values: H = 11.3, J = 11.6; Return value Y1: 0.0436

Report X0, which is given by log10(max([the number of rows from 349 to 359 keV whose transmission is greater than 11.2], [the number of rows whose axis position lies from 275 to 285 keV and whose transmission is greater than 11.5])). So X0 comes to 0.70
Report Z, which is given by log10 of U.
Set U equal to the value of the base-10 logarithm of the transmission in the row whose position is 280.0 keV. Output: 0.028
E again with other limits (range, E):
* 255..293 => 229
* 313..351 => 218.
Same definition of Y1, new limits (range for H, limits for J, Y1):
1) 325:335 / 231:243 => 0.0454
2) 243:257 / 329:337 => 0.0439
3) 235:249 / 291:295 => 0.0422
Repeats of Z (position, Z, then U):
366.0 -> 0.009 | 1.02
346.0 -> 0.026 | 1.06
